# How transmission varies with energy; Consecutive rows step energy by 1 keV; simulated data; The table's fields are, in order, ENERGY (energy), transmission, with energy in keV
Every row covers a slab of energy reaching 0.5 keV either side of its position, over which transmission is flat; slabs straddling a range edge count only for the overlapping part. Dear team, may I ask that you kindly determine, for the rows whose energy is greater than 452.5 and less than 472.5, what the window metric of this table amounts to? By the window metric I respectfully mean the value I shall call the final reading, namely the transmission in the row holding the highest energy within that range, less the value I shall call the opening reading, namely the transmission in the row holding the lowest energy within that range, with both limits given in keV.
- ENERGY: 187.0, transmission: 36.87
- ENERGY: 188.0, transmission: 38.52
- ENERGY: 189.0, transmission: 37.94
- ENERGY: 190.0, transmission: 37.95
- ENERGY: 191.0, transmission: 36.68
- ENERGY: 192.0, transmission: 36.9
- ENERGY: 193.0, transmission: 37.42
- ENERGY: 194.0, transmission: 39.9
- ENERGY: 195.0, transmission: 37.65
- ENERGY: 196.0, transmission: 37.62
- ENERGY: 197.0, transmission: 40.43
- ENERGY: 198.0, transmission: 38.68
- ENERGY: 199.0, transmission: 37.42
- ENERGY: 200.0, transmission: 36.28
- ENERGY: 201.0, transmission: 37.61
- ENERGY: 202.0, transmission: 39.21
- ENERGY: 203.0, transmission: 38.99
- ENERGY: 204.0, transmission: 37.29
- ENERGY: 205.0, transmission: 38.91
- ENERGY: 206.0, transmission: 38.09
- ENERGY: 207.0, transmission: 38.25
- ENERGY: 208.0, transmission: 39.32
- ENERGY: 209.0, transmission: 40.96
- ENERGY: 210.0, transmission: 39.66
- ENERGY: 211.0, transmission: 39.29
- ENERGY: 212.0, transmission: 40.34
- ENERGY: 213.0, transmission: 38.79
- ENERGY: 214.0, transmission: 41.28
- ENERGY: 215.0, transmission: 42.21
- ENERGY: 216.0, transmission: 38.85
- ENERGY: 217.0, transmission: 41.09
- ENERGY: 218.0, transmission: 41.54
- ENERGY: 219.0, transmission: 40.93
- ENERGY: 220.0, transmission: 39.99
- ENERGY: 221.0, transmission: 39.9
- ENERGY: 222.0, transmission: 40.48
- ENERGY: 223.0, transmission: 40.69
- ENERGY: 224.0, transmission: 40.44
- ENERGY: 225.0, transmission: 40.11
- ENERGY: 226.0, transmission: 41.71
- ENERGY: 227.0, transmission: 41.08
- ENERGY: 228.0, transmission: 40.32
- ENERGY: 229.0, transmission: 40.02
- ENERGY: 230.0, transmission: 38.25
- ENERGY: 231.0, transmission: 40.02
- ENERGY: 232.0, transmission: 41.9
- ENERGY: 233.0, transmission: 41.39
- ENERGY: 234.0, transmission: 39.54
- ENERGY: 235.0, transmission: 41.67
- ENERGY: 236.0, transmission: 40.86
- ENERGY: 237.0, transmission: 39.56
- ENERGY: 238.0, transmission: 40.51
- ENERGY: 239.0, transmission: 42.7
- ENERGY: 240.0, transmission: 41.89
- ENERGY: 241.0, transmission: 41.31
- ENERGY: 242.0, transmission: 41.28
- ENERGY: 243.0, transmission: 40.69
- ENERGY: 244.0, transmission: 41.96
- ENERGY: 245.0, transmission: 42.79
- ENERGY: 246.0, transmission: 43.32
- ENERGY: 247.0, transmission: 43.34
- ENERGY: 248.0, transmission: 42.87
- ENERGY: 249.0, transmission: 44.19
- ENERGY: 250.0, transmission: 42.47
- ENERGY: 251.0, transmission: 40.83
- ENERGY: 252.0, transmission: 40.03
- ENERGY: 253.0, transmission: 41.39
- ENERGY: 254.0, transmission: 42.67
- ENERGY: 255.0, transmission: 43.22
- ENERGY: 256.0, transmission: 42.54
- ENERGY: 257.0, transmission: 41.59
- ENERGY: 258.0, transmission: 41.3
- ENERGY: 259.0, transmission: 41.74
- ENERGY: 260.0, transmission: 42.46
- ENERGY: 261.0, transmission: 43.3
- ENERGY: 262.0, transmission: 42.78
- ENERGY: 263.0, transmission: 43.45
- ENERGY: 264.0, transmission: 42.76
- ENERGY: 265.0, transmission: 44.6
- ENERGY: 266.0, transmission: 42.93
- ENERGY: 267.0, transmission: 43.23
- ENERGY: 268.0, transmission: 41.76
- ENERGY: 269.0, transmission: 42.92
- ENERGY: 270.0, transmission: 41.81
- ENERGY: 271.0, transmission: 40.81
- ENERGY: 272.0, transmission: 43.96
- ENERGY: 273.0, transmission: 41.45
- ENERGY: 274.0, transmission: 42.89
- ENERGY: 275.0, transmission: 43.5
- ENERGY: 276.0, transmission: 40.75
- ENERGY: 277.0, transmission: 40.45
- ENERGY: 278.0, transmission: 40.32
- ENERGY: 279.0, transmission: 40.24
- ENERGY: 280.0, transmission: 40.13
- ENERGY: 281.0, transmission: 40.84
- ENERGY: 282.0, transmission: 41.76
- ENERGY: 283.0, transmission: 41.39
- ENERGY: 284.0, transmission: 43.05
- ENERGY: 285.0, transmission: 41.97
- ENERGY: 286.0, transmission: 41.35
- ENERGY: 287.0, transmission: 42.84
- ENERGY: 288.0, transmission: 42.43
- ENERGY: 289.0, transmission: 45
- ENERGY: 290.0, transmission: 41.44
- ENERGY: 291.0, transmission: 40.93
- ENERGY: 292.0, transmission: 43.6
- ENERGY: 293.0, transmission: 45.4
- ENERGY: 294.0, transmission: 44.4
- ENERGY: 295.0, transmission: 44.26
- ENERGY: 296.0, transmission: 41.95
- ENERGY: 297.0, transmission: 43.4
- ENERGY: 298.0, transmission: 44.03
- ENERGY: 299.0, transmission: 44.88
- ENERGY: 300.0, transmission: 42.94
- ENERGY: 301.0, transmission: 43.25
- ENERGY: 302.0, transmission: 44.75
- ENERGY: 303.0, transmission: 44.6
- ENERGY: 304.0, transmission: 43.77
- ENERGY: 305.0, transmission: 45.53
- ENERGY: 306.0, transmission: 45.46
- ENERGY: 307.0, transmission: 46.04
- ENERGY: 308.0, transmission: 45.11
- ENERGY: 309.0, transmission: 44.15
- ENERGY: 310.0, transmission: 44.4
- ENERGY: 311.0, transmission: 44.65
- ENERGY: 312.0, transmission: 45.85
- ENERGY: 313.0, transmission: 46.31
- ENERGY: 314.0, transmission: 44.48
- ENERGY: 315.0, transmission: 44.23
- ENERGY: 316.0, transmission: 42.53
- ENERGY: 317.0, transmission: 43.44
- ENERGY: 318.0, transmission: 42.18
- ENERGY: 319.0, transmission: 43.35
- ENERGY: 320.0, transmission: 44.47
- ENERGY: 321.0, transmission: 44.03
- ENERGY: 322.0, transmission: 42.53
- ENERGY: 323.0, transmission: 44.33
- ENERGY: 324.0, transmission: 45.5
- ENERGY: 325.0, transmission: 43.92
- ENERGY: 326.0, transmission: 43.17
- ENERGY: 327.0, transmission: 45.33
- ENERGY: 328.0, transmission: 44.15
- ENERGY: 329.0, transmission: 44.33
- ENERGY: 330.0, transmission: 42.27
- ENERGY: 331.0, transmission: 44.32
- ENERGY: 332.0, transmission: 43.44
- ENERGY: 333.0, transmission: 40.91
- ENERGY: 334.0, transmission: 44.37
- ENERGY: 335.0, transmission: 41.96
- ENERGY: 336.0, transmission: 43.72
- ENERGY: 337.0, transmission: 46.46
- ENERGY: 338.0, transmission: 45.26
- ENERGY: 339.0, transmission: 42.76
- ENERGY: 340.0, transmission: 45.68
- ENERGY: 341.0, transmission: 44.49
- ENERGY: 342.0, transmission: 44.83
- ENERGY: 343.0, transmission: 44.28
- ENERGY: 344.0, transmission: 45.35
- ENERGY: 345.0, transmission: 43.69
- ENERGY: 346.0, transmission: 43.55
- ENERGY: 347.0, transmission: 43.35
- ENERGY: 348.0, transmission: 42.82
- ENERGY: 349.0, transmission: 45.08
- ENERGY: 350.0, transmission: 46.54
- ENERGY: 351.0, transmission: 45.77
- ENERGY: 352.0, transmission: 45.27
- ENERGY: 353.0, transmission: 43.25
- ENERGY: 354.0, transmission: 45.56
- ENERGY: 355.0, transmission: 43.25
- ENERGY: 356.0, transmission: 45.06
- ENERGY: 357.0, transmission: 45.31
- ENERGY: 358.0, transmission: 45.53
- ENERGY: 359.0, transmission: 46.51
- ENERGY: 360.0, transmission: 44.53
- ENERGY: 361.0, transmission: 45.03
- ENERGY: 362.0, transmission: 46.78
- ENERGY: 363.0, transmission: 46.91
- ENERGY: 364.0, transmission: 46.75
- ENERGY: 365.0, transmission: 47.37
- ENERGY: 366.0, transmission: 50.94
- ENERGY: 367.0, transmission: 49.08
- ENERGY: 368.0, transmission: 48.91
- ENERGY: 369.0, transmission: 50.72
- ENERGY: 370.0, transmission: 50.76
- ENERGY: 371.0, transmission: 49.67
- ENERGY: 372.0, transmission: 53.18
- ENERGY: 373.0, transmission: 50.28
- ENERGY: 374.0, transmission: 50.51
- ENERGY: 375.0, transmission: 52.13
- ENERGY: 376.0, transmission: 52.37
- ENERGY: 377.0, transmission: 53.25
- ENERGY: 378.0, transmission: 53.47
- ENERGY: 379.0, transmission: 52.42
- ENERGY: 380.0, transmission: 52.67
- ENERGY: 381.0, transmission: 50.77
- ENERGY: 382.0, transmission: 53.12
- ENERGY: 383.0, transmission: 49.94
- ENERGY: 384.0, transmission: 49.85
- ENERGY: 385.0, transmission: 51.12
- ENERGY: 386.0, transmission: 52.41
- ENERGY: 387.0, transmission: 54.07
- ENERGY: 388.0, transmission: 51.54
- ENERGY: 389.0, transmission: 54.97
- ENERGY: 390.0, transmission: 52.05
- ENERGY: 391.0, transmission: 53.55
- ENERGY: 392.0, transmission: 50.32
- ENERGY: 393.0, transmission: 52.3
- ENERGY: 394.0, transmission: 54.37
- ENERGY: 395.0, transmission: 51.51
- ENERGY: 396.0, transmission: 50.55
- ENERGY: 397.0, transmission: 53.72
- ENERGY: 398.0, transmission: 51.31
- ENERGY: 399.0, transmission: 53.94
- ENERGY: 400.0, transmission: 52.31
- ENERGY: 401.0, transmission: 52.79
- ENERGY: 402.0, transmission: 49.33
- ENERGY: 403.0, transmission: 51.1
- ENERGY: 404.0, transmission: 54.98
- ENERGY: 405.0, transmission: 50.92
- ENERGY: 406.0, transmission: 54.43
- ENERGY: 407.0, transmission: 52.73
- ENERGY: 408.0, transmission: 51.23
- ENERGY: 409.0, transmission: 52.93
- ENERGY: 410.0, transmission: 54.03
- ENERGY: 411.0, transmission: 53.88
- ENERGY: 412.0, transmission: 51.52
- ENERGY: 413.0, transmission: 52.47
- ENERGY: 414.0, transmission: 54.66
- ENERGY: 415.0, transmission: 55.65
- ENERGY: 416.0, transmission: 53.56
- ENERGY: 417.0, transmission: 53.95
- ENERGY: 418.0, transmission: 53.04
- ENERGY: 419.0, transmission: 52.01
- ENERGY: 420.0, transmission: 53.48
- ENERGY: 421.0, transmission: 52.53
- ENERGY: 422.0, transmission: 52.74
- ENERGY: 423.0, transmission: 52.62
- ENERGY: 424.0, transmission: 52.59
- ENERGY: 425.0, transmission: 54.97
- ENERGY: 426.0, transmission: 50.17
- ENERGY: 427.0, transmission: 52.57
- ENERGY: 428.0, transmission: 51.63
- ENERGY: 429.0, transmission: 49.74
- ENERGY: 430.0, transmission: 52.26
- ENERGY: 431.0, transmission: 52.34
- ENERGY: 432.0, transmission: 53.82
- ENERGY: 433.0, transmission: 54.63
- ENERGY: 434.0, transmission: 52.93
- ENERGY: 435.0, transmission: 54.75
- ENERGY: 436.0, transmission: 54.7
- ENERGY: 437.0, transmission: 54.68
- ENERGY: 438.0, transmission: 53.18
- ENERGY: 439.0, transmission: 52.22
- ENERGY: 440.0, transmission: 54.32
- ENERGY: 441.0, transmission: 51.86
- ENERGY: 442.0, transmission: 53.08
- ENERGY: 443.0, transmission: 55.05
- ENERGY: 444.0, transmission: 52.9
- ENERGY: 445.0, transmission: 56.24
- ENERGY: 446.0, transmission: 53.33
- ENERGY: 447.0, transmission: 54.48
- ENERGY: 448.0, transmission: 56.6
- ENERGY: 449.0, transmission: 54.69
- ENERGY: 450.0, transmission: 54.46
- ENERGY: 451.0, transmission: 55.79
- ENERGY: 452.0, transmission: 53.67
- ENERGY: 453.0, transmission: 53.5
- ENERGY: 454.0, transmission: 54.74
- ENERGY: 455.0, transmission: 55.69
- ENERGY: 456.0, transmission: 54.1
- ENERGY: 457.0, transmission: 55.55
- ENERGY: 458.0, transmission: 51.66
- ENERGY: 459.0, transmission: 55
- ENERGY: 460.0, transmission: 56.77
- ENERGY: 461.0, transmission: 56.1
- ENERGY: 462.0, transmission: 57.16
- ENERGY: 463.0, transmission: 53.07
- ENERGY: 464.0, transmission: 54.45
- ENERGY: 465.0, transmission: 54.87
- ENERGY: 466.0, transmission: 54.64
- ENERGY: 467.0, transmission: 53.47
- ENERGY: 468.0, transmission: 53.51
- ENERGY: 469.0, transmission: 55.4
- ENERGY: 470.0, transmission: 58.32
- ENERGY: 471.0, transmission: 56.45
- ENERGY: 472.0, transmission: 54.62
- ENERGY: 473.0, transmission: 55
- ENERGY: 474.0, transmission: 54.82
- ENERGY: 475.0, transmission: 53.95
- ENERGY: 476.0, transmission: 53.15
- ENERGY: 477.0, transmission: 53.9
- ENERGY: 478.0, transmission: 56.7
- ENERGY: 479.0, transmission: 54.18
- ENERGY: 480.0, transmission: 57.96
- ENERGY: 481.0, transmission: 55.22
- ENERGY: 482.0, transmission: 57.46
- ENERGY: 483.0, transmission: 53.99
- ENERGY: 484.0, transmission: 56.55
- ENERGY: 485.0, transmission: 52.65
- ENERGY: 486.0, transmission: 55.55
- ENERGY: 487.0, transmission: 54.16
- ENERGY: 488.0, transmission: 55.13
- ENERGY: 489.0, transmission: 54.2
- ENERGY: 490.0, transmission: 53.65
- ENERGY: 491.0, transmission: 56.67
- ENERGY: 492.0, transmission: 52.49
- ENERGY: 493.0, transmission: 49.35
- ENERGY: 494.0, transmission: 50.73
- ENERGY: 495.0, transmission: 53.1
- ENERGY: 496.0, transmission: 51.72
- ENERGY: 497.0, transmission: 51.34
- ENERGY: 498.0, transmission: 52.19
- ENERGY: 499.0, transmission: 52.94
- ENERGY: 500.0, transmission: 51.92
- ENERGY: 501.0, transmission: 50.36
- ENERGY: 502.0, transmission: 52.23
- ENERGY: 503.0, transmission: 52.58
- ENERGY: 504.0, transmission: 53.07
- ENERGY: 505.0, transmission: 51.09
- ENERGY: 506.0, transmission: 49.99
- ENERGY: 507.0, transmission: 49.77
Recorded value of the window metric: 1.1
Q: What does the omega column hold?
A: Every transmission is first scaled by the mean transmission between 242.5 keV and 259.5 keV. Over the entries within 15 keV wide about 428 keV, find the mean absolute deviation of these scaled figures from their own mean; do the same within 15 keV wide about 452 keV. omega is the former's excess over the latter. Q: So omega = 0.002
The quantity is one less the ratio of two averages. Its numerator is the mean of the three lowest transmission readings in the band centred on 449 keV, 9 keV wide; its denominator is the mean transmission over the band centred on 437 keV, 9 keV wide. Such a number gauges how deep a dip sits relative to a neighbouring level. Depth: 0.00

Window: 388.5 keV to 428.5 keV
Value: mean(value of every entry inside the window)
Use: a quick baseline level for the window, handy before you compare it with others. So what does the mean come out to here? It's 53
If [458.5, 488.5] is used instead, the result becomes 55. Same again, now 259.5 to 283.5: 42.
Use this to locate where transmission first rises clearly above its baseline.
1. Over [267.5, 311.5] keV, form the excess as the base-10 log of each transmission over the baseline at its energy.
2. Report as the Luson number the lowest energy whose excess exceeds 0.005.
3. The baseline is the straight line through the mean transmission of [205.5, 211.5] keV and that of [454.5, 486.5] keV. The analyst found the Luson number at 272.0 keV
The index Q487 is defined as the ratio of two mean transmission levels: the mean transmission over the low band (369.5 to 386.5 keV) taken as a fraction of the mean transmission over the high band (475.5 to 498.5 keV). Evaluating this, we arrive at 0.96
